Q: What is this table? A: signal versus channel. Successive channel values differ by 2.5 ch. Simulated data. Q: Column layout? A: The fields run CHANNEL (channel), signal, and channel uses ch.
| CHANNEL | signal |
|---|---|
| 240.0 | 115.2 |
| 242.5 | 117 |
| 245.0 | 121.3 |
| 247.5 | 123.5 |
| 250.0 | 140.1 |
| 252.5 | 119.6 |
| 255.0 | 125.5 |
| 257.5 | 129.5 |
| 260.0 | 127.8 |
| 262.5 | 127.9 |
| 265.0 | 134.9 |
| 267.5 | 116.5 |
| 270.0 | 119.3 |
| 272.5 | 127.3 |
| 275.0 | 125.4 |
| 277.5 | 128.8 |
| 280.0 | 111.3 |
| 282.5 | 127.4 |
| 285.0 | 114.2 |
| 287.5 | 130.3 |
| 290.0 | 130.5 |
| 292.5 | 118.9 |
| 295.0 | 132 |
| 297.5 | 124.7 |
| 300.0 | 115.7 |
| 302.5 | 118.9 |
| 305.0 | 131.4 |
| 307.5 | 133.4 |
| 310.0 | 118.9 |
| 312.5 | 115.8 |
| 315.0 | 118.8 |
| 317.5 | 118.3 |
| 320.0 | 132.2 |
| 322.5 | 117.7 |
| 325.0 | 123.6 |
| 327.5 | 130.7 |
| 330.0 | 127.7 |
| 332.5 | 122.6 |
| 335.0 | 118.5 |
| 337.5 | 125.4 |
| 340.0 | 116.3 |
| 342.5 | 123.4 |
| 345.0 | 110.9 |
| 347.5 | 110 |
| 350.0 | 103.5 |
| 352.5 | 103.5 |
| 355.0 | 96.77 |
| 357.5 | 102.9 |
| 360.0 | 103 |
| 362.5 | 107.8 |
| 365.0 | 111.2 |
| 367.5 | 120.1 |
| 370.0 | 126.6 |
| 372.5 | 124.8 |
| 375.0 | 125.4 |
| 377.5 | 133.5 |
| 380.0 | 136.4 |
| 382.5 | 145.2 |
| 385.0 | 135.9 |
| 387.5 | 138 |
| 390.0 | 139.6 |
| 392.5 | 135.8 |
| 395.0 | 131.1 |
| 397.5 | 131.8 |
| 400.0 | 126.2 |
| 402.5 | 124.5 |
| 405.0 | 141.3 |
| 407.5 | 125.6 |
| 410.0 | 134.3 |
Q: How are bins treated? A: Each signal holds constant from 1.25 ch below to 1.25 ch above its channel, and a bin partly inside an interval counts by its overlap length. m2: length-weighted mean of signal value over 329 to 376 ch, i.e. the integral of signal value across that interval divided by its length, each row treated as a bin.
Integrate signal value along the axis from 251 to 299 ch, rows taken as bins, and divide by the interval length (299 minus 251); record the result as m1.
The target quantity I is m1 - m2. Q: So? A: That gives 10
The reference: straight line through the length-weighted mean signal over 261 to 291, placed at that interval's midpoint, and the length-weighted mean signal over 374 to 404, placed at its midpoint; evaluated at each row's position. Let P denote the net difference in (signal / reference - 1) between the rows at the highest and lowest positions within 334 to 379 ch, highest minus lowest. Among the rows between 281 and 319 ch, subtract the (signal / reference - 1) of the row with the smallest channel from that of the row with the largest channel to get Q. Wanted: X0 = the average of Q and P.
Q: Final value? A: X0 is -0.003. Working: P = 0.09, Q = -0.09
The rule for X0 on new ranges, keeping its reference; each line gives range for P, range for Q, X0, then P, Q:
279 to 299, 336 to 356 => -0.067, 0.10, -0.23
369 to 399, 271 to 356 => -0.132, 0.02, -0.29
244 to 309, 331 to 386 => 0.062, 0.06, 0.07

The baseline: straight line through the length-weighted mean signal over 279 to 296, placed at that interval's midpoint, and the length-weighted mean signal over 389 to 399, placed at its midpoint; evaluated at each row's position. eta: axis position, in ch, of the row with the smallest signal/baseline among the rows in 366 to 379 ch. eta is 367.5 ch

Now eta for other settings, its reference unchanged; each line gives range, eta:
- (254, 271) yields 267.5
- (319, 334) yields 322.5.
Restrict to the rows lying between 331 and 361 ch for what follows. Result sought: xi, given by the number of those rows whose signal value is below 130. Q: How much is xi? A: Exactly 12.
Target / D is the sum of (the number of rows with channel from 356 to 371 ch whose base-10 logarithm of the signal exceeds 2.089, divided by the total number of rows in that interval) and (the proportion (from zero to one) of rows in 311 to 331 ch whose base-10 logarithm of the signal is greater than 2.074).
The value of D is 0.8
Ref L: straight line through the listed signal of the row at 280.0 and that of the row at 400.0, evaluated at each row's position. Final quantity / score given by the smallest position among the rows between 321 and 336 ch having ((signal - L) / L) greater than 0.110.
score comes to 327.5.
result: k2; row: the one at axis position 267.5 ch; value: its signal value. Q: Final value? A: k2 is 116.5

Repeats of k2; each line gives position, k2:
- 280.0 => 111.3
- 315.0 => 118.8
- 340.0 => 116.3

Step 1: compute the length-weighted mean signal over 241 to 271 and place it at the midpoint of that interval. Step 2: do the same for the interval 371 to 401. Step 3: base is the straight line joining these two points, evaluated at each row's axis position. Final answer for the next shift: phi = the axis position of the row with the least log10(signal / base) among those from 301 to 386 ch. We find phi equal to 355.0 ch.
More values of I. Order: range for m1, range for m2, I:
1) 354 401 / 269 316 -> 2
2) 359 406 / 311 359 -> 12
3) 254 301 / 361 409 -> -5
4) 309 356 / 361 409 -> -12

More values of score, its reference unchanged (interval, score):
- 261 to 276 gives 262.5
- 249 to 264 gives 250.0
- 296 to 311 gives 305.0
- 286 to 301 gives 287.5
